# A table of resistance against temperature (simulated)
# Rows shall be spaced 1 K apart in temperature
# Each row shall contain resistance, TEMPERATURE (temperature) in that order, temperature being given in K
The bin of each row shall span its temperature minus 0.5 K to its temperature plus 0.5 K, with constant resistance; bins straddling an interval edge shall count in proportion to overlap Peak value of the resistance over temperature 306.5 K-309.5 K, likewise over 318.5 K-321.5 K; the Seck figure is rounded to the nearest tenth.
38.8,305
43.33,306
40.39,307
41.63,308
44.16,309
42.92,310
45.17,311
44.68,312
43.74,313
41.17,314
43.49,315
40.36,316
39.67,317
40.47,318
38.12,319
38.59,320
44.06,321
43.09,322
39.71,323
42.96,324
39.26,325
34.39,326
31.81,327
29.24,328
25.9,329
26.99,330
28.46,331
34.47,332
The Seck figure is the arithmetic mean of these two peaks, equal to 44.1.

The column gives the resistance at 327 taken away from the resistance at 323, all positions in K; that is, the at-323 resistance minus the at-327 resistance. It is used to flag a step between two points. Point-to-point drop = 7.9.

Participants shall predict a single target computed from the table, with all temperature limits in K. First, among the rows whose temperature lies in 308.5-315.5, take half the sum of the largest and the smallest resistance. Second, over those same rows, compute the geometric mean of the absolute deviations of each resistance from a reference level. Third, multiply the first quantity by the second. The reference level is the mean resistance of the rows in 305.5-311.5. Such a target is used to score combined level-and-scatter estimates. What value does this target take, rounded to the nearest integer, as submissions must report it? 28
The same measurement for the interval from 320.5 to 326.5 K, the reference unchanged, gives 35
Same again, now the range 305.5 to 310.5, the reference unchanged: 20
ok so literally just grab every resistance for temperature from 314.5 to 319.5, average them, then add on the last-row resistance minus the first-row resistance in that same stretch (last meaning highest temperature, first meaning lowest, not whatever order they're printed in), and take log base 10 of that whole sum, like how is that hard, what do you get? 1.54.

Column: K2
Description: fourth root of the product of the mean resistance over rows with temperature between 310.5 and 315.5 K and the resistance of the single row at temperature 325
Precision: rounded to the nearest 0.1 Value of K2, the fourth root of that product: 6.4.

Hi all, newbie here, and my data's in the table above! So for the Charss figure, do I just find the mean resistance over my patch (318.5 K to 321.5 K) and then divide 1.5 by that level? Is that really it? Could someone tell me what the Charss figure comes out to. 0.037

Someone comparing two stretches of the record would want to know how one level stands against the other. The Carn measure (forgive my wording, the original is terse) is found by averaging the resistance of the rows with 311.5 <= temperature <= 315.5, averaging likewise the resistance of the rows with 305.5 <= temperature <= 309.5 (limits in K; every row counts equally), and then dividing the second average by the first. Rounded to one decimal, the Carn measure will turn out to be 1.0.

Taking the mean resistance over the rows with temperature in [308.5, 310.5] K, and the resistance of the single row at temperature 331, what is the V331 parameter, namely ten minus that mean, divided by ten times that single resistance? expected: -0.118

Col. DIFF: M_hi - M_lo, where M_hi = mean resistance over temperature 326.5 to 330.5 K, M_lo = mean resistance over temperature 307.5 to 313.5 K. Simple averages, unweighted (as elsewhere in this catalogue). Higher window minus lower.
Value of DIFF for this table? -15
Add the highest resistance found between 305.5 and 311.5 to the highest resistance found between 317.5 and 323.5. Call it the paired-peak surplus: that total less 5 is 84.2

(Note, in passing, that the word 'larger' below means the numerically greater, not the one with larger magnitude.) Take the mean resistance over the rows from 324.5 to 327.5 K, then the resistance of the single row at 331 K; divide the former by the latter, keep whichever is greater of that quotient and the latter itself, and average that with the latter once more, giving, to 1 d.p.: 28.5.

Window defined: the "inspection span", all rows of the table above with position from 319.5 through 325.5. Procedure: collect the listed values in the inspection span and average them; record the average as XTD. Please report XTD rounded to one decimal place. 41.3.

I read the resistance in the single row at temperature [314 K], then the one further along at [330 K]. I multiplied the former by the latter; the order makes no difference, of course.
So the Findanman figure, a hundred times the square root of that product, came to 3333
